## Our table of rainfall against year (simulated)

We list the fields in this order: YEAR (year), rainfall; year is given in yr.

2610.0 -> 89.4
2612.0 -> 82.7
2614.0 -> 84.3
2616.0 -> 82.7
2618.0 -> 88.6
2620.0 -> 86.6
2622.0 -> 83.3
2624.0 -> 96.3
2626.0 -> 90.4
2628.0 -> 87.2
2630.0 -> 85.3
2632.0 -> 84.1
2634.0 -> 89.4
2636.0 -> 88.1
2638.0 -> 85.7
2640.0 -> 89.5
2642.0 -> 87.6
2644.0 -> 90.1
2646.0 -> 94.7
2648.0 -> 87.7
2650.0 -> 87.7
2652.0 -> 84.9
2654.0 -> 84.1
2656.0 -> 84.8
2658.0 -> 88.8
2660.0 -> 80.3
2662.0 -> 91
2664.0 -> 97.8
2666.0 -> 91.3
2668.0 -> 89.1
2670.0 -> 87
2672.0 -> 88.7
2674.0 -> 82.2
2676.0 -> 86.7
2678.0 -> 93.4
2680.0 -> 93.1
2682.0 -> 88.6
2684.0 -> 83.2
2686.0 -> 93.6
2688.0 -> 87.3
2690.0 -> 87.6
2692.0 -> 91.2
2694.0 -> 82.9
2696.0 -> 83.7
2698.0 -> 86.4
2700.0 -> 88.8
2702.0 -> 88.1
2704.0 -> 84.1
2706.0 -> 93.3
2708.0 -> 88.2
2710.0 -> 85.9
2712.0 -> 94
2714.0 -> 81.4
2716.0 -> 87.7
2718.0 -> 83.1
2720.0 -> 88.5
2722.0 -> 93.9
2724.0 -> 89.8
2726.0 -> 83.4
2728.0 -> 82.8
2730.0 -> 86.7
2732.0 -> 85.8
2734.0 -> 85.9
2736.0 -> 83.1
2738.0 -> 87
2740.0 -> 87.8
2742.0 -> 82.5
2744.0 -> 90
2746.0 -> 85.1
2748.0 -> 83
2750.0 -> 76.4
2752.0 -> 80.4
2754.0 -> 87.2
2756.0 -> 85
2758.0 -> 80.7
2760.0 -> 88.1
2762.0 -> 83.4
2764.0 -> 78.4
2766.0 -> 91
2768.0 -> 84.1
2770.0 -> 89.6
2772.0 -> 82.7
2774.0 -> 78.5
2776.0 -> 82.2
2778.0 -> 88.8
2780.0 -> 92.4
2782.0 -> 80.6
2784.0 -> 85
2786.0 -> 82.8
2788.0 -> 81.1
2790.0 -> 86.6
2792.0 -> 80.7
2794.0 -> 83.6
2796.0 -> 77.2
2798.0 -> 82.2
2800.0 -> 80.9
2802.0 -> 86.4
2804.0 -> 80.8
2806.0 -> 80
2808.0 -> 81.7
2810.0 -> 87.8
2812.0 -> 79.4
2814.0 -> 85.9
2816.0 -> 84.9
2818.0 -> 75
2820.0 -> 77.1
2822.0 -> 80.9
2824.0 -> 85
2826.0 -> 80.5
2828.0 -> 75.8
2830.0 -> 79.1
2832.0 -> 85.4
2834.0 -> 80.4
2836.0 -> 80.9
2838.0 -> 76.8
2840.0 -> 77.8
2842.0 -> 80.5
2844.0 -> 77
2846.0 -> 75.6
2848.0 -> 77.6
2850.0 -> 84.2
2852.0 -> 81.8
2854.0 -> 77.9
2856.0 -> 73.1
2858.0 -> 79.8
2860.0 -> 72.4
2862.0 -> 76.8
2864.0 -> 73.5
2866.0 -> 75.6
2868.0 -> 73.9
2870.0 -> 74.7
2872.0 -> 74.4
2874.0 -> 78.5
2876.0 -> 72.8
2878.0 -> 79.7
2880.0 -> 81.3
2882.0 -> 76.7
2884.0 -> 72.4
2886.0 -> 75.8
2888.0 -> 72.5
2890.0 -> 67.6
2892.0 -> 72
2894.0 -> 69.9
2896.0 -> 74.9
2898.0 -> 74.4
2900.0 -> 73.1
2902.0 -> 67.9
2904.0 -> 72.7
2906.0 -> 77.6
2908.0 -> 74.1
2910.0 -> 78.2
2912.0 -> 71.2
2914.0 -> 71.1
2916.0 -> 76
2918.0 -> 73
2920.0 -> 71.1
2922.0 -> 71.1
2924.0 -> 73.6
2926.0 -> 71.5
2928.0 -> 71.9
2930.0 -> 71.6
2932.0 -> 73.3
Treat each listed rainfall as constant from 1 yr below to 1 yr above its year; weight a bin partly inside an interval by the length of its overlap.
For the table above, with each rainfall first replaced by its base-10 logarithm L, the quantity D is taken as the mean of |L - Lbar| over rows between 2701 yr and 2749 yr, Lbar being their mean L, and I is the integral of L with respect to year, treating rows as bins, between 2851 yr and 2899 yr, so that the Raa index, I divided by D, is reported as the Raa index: 6282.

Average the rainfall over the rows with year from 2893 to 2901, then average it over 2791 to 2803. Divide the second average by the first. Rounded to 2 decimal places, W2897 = 1.12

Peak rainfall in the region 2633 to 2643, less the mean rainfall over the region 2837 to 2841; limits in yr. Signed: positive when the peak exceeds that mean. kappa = 12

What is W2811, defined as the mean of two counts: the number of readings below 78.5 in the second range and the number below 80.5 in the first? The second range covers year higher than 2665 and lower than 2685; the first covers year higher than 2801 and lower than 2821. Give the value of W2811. 2.0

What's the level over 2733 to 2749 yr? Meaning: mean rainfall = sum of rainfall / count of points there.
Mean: 86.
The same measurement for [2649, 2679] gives 88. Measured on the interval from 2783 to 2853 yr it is 81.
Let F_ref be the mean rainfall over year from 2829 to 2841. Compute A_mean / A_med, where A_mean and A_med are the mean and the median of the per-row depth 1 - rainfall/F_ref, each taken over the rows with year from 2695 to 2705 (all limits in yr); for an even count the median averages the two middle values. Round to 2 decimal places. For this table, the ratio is 0.97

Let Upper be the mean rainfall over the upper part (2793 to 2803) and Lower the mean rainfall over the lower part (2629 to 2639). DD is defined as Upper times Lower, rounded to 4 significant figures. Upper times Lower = 7100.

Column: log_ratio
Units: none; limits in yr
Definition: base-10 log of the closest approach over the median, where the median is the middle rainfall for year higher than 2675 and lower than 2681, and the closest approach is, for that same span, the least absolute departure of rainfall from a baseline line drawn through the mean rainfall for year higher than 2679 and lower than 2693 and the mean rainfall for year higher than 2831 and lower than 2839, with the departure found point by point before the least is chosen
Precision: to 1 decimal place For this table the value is -1.5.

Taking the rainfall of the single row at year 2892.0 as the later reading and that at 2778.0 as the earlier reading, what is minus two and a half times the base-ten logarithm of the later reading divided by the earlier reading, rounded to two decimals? 0.23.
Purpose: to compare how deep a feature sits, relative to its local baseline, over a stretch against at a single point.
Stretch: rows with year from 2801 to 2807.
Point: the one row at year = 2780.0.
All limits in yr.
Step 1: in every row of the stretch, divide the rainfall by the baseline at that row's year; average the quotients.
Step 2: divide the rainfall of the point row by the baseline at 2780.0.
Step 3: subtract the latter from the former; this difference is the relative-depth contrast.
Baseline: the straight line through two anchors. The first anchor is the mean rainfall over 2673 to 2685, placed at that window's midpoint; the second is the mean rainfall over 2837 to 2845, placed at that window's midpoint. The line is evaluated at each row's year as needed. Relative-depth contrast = -0.10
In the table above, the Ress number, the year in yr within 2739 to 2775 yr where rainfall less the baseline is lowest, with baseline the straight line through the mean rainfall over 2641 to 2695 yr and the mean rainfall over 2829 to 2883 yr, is 2750.0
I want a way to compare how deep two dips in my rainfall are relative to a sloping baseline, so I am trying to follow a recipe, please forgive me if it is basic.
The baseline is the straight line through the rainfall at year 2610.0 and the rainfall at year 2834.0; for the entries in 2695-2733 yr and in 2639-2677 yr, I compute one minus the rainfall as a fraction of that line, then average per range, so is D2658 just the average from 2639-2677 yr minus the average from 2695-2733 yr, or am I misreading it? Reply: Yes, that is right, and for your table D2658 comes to 0.015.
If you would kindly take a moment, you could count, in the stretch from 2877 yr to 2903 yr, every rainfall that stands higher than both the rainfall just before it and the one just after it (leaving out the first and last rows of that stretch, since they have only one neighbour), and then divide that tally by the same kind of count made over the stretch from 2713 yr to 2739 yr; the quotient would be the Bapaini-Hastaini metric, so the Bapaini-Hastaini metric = 1.0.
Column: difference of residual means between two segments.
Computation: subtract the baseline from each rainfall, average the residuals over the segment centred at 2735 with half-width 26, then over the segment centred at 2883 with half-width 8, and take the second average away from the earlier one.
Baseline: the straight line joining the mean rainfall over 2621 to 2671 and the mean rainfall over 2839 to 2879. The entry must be 2.8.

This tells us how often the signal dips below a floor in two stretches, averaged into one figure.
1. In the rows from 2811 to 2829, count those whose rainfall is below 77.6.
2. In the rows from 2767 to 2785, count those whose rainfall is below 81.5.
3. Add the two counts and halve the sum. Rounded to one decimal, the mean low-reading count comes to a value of 2.5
